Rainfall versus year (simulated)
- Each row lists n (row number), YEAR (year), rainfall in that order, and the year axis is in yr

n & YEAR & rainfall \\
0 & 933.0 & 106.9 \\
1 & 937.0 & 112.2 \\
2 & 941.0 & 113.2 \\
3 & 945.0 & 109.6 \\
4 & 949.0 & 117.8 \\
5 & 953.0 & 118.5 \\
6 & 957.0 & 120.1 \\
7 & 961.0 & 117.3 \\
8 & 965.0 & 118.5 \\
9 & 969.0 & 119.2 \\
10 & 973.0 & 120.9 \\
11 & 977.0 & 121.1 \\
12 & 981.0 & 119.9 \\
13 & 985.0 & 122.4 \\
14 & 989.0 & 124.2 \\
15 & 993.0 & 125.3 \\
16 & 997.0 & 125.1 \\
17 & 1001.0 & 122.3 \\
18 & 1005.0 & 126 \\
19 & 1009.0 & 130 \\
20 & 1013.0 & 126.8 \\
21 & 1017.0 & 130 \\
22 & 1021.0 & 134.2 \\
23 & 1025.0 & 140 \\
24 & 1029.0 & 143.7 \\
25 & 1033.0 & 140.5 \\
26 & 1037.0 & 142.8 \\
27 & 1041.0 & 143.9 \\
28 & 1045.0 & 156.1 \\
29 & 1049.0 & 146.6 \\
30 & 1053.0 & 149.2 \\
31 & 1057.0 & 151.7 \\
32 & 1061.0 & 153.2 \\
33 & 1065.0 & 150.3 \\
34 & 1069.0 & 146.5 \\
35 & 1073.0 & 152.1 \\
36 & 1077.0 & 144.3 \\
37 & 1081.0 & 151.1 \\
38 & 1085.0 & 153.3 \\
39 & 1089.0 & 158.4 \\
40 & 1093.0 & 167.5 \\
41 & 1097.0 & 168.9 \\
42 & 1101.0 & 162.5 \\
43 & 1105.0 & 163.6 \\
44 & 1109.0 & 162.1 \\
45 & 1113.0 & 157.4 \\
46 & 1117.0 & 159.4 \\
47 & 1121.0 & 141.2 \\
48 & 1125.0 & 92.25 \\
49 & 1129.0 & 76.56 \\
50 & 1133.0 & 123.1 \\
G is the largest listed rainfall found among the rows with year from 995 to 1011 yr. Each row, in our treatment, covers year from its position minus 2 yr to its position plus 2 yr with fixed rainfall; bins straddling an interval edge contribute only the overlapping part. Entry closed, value 130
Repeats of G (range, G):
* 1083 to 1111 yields 168.9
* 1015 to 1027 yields 140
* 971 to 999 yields 125.3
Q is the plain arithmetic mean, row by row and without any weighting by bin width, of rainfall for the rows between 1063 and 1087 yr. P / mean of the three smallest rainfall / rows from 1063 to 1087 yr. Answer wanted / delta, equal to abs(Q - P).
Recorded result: 2.6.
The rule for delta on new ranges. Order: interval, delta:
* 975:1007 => 2.2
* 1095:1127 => 20.6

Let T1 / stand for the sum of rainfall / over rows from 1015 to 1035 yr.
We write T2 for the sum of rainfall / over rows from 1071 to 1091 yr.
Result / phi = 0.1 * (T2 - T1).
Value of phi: 7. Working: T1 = 688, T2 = 759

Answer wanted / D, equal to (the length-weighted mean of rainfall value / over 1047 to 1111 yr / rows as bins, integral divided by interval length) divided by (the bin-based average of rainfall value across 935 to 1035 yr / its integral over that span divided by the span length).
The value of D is 1.25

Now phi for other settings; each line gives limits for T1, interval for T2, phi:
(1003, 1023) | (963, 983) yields -5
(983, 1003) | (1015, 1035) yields 7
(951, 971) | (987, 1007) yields 3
